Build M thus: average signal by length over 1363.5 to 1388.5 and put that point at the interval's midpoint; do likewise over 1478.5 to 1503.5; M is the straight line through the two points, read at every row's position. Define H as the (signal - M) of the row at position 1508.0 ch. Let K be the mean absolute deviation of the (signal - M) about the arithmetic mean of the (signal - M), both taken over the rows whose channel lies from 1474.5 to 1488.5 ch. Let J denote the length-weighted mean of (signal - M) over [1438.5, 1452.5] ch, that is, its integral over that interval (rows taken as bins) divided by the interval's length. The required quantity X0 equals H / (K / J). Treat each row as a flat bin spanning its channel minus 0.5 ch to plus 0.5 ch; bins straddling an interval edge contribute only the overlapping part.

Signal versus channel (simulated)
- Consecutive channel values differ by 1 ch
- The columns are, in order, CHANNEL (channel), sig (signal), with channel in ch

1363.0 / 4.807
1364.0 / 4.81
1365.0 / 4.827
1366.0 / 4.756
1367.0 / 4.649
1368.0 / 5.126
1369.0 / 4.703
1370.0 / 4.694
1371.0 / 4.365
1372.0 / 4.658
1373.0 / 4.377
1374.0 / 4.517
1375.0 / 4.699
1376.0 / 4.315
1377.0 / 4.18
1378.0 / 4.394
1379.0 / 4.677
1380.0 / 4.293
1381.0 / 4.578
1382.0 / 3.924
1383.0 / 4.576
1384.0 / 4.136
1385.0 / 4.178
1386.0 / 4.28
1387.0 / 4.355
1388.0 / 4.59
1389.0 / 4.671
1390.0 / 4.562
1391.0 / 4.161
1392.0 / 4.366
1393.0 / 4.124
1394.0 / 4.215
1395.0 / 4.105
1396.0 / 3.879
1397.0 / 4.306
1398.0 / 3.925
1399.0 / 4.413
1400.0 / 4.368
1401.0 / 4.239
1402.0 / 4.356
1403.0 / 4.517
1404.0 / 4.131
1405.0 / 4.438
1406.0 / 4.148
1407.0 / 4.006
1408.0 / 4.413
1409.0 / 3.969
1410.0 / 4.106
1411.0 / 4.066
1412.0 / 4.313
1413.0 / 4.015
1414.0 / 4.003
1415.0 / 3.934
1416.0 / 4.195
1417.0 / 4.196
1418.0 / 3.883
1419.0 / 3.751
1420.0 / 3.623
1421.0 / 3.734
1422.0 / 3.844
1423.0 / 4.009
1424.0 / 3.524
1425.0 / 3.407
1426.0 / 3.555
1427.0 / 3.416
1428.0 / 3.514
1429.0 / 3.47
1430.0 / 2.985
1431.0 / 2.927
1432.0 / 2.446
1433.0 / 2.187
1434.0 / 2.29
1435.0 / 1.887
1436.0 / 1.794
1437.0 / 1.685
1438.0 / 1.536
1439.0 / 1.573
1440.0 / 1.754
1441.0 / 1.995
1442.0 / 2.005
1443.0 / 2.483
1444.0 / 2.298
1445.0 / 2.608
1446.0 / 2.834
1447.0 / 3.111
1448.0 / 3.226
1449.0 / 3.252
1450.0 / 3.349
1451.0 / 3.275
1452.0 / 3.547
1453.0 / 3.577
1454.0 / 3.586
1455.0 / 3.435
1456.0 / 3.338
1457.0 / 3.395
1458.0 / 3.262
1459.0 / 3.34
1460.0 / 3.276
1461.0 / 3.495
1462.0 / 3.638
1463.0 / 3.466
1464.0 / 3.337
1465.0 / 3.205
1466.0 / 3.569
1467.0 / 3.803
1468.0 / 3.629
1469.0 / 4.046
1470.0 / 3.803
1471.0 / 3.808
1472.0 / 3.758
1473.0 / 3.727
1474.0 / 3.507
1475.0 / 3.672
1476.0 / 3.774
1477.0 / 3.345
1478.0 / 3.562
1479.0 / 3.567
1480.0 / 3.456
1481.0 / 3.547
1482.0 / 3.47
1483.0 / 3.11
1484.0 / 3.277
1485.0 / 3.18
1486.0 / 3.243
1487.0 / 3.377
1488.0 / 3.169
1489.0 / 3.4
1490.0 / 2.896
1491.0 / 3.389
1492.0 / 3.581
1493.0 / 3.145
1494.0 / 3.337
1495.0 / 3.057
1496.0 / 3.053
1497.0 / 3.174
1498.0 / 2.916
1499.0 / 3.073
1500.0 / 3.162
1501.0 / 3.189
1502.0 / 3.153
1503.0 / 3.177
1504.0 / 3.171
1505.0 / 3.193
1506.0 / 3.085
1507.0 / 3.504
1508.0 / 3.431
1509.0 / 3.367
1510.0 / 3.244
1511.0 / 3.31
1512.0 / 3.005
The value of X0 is -2.9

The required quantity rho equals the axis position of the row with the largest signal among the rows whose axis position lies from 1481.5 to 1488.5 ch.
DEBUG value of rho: 1482.0 ch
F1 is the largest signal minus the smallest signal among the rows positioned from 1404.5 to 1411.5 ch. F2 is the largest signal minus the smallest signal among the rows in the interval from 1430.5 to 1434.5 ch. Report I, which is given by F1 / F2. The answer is 0.6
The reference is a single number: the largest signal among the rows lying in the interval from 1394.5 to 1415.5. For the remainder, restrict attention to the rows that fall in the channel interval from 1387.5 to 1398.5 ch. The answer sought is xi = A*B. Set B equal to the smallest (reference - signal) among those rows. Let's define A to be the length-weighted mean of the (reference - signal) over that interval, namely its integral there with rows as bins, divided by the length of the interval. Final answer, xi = 0.0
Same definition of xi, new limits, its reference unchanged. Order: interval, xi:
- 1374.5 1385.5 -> 0.0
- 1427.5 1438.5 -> 2.1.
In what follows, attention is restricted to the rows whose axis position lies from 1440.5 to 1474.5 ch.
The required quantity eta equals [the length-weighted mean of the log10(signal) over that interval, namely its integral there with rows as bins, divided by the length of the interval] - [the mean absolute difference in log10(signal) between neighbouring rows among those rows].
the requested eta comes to 0.49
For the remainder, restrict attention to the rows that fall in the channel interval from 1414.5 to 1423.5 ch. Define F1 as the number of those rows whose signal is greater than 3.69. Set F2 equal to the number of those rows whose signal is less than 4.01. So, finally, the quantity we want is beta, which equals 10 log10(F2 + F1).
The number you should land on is 11.8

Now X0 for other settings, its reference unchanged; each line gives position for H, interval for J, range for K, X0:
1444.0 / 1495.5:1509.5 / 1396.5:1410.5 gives -0.7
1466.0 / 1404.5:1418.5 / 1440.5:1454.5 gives 0.0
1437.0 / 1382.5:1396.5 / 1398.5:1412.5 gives 0.9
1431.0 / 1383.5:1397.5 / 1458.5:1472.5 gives 0.3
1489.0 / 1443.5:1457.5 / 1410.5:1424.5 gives -0.4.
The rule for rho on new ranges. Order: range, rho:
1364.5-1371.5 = 1368.0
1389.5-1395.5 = 1390.0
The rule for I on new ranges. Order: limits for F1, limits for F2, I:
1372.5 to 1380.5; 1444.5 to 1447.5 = 1.0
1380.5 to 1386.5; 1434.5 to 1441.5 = 1.4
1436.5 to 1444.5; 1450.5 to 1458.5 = 2.9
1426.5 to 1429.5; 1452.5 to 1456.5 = 0.4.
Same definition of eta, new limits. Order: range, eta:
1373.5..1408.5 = 0.61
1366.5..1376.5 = 0.64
